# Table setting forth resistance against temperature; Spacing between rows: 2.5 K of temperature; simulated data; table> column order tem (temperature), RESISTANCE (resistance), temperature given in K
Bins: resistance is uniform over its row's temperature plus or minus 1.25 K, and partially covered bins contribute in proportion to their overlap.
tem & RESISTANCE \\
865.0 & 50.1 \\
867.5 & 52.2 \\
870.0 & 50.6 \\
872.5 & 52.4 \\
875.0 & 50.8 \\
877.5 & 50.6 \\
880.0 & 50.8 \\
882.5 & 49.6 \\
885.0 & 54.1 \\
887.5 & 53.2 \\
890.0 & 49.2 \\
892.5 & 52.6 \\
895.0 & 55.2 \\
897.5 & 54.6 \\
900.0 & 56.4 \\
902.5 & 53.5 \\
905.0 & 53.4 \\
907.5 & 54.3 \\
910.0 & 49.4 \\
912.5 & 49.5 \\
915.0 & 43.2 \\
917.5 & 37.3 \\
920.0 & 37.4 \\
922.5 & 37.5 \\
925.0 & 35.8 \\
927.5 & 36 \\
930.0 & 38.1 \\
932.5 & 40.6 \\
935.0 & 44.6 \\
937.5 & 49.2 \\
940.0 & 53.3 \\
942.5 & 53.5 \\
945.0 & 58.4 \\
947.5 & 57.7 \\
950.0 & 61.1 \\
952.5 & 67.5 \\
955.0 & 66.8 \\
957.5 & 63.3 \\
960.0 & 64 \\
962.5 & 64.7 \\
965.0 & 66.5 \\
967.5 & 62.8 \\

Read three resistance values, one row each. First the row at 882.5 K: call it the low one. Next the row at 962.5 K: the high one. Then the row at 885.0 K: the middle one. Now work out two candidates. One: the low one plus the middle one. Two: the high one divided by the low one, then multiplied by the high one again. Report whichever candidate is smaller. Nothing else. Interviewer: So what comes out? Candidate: 84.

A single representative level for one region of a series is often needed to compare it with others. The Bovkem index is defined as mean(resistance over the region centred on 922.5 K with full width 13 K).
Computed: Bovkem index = 37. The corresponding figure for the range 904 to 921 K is 46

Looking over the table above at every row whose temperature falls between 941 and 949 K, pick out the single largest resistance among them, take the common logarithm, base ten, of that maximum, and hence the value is 1.766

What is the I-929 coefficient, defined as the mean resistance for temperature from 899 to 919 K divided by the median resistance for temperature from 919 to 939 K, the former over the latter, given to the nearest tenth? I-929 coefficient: 1.3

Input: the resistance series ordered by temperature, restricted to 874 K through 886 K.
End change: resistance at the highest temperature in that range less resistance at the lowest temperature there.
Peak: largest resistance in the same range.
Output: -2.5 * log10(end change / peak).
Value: 3.0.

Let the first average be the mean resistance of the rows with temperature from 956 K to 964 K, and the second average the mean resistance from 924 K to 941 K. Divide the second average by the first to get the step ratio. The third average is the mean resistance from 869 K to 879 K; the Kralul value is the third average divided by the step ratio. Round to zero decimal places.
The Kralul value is 77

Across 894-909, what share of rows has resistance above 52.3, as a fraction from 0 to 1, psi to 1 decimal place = 1.0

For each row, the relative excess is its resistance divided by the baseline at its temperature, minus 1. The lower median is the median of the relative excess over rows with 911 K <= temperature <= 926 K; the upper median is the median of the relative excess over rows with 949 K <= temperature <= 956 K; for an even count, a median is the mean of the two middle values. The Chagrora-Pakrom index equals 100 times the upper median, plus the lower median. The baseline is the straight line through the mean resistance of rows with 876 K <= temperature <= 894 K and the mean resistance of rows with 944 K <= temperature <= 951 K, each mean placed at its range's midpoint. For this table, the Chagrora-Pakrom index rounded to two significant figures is 11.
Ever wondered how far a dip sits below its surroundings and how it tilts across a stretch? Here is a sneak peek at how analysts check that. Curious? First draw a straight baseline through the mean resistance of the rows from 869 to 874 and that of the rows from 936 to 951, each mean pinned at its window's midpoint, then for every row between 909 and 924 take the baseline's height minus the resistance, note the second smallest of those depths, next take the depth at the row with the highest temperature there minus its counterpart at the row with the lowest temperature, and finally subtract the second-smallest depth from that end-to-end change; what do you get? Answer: 8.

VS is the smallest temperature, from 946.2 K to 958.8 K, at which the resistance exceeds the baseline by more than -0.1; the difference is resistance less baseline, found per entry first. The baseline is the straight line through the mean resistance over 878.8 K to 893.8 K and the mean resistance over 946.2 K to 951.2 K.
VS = 950.0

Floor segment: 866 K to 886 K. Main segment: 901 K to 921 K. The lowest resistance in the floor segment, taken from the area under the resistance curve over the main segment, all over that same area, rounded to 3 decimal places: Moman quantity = 0.948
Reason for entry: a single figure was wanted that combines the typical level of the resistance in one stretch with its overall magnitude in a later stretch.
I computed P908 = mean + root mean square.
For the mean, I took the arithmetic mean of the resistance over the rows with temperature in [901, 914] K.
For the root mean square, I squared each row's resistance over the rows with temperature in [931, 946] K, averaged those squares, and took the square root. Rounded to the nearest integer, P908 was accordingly 102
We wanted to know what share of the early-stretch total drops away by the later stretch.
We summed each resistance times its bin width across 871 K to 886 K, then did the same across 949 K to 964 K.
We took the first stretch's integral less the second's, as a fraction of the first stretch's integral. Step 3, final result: -0.3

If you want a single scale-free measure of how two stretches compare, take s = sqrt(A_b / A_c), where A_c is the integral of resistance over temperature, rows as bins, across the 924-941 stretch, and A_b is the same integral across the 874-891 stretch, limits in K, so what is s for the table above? 1.10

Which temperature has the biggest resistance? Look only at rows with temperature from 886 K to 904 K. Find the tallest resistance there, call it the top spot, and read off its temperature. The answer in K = 900.0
